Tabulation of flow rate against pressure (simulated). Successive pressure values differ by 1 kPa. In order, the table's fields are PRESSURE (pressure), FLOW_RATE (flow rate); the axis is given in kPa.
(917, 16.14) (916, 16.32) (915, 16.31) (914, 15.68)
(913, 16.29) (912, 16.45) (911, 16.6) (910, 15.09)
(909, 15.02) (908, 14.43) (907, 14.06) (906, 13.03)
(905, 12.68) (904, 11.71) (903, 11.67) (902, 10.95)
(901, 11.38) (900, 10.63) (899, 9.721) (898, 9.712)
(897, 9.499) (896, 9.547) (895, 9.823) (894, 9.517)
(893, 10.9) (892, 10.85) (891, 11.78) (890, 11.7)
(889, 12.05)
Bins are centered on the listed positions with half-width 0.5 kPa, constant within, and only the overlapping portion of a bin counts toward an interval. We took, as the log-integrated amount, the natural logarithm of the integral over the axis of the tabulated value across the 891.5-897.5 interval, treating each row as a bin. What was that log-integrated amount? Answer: 4.10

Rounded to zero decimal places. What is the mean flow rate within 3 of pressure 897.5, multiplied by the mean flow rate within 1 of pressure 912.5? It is 161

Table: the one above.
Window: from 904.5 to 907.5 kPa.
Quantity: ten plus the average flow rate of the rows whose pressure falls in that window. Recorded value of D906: 23.3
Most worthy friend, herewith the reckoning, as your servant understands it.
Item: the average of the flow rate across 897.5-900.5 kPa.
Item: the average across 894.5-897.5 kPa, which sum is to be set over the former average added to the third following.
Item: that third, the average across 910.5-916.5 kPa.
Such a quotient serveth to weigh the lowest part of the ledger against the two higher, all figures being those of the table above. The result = 0.37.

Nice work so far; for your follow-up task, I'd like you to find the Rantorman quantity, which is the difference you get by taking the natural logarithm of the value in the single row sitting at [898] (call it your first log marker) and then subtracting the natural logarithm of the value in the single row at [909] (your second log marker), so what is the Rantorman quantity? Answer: -0.44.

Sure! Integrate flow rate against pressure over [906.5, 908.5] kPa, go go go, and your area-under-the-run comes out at 28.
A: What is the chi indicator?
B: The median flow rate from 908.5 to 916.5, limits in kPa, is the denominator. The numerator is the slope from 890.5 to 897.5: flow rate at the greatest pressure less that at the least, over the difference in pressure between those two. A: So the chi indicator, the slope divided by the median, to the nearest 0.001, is -0.023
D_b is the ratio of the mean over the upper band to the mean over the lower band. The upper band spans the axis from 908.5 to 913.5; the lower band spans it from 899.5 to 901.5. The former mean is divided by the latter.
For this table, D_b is 1.44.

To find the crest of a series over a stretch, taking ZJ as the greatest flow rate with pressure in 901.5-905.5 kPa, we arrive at 12.68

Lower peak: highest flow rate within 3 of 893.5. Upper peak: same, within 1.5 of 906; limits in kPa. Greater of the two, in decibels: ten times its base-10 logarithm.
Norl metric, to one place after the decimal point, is 11.5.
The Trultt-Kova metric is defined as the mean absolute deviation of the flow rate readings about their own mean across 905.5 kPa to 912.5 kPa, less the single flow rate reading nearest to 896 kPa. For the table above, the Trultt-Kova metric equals -8.6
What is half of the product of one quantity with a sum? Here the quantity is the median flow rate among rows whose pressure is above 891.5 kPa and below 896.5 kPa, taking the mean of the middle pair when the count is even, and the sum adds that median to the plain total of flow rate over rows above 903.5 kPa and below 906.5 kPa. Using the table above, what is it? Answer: 232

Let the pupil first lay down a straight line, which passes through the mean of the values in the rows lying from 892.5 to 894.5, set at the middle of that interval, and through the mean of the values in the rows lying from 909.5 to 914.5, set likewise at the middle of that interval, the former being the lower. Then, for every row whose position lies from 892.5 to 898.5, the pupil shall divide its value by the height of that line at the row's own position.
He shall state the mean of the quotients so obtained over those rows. 0.91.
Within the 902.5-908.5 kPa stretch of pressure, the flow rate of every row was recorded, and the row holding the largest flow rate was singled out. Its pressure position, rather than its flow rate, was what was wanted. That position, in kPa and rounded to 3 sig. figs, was 908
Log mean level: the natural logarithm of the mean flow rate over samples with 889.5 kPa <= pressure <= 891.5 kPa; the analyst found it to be 2.46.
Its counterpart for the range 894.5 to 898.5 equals 2.27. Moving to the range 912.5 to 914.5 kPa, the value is 2.77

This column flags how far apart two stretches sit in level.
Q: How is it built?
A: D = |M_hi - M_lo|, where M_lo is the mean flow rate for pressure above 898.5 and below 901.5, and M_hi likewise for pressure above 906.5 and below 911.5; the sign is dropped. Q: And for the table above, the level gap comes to 4.5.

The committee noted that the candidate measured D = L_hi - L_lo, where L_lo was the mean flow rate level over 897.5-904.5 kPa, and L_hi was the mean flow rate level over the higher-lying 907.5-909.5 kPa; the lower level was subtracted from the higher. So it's 3.9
